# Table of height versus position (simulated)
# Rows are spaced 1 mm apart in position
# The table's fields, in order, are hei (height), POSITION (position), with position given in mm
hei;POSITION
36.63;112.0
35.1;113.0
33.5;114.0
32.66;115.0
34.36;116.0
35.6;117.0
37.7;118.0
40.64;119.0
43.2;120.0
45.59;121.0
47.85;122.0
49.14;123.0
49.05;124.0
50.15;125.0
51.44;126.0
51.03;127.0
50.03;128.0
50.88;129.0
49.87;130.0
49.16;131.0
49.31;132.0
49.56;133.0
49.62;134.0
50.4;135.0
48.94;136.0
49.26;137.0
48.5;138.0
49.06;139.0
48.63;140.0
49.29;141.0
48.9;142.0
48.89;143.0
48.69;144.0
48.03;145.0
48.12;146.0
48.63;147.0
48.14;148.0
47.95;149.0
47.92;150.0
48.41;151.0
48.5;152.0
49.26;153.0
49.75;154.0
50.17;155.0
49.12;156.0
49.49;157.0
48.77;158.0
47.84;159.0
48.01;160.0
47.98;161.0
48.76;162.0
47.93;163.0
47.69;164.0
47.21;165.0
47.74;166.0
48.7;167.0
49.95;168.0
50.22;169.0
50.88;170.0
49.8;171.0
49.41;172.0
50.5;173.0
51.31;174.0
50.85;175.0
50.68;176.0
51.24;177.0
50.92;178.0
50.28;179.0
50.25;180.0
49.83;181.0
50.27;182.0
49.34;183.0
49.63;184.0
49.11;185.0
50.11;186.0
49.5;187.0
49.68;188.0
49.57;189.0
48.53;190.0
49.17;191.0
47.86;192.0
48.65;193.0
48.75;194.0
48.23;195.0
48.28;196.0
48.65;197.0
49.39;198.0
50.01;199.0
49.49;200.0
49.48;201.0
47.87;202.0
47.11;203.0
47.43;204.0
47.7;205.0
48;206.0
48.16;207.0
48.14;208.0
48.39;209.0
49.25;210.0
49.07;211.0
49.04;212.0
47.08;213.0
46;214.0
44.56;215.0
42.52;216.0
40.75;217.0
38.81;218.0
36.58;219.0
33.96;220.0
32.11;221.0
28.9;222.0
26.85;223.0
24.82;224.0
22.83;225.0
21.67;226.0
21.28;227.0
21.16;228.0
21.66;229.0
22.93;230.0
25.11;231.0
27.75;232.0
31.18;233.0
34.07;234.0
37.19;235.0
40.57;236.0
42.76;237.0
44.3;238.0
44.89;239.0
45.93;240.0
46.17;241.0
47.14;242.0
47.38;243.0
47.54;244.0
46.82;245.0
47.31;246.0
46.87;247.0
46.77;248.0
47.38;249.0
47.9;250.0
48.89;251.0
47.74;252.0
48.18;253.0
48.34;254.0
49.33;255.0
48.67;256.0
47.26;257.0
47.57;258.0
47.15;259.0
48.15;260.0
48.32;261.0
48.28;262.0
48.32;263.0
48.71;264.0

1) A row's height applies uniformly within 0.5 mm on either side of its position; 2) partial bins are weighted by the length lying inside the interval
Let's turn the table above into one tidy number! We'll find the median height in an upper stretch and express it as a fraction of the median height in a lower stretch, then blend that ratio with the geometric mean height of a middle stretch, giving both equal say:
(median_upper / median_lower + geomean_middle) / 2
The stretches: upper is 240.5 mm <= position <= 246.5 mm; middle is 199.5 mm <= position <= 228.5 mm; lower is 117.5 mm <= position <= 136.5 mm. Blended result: 19.7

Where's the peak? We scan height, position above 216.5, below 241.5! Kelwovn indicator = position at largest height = 241.0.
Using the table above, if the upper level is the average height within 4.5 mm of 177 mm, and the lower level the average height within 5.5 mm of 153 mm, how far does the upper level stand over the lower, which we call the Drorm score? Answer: 2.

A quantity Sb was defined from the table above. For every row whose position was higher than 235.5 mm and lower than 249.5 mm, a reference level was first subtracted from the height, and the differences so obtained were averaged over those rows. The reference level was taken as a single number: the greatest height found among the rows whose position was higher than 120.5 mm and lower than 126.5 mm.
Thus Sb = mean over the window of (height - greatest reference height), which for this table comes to -5.6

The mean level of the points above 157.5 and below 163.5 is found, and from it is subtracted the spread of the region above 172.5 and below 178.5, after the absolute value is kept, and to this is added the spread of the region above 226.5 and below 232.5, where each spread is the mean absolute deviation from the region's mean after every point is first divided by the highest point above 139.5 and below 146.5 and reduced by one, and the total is 48.3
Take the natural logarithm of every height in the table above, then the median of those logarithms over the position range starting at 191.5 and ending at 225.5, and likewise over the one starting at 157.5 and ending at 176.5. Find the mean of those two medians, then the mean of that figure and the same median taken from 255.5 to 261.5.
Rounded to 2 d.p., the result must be 3.87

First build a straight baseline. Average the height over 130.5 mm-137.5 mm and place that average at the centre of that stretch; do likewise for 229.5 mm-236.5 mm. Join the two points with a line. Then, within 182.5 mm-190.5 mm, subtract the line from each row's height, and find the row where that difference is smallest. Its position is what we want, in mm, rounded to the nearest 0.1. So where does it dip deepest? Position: 183.0 mm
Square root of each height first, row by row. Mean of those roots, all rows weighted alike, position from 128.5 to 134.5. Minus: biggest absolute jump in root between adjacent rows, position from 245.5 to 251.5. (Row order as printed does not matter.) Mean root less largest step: 6.98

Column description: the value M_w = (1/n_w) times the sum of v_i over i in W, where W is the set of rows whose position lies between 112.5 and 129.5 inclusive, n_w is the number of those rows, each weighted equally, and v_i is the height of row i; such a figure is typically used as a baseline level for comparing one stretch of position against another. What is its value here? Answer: 43.4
